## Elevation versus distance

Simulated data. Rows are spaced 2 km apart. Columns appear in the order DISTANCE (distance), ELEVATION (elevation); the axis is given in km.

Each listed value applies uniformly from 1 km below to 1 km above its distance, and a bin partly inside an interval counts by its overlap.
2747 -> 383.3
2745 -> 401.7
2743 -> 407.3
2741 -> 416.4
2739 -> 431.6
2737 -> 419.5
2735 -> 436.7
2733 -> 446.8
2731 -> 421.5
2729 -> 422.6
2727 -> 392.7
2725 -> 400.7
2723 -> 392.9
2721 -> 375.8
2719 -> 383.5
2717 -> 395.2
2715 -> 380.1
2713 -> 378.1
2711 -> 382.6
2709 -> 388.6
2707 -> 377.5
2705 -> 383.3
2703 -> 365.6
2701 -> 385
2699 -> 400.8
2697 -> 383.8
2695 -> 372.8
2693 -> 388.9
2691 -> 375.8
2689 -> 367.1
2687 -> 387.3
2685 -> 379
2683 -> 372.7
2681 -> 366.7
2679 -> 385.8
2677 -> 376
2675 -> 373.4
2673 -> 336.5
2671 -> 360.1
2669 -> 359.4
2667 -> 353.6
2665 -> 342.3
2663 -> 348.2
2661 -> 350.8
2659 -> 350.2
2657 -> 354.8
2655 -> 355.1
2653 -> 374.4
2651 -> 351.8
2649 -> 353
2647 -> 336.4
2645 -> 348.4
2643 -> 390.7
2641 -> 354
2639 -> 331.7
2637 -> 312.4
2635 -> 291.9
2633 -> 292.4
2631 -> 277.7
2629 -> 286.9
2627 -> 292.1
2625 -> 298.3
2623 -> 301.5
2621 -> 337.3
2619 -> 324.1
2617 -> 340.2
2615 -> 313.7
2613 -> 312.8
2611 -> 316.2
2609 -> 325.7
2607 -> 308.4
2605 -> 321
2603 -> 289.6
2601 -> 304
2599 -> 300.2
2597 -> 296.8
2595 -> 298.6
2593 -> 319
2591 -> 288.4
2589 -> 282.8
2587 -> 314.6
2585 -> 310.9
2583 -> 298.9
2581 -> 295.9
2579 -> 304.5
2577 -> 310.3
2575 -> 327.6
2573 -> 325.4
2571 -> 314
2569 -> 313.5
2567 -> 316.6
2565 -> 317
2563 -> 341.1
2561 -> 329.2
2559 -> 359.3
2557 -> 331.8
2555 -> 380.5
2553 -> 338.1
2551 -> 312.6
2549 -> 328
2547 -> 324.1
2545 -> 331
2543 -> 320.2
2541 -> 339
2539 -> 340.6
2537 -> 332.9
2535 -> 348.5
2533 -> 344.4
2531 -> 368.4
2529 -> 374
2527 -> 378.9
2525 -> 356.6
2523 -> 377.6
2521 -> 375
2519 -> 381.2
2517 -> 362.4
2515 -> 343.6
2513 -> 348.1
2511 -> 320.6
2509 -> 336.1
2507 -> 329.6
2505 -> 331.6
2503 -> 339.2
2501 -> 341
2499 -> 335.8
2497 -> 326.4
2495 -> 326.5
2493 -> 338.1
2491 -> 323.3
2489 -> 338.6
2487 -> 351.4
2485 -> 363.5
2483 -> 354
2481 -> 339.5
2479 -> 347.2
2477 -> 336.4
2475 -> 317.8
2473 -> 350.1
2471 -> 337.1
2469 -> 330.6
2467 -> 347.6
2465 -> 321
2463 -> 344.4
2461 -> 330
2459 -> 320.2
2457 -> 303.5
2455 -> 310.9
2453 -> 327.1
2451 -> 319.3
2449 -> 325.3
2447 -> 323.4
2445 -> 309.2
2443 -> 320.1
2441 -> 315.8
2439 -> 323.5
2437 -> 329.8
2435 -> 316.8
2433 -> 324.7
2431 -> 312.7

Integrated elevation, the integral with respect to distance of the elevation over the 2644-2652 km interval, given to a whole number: 2779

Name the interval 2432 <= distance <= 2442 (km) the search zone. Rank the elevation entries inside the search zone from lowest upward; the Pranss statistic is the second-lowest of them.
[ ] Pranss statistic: 316.8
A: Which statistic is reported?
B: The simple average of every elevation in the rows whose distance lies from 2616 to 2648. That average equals 320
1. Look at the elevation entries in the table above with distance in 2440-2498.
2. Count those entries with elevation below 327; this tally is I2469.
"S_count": 14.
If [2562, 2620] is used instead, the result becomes 26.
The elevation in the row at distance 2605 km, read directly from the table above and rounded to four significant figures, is 321.0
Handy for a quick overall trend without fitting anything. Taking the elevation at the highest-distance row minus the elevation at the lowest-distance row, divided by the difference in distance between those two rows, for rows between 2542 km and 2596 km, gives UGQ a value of -0.4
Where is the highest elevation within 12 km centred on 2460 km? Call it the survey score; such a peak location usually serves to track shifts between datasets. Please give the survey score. 2463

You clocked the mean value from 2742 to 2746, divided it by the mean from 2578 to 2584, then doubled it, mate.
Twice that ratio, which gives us 2.70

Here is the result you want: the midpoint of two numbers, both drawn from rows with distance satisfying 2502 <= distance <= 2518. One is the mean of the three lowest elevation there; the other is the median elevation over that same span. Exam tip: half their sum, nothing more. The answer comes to 332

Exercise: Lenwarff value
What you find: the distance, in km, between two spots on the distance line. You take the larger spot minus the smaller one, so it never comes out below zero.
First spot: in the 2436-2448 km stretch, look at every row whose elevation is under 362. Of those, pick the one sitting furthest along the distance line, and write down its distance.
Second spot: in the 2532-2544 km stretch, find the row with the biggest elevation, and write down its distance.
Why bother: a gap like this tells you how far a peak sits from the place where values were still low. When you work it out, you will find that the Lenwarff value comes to 88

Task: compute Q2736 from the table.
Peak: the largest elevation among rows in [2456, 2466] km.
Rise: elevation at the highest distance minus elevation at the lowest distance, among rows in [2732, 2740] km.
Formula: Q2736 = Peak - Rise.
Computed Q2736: 360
